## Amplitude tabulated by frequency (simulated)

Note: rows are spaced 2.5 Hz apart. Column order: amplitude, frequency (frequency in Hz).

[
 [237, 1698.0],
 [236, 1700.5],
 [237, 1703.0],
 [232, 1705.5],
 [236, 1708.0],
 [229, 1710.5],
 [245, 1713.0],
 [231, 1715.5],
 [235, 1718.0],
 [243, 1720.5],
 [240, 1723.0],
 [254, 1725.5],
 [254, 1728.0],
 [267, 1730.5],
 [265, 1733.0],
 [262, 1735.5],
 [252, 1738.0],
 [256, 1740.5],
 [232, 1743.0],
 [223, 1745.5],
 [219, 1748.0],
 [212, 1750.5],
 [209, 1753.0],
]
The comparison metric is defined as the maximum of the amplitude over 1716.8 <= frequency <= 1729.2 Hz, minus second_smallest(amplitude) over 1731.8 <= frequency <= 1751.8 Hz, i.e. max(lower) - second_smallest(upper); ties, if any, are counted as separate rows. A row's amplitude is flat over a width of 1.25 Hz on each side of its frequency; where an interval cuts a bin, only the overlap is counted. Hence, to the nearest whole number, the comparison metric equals 35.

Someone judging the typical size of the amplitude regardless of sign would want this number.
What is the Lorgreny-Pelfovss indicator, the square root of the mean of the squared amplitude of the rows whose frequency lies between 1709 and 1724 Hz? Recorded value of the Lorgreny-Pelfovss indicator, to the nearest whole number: 237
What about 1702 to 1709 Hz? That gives 235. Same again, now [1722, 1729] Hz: 249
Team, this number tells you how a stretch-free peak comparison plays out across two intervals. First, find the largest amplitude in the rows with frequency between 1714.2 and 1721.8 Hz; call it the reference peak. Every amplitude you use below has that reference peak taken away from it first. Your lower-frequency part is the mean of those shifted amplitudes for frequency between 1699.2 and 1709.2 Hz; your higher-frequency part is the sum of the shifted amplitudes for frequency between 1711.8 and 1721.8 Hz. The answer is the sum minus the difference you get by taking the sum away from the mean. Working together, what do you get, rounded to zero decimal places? -28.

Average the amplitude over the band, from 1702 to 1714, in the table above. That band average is 236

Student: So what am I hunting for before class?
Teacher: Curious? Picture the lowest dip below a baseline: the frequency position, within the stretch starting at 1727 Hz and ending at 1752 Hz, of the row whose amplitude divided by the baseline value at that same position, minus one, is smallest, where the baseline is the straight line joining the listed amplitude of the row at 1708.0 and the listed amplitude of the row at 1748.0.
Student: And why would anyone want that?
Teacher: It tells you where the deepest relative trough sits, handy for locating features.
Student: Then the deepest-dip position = 1750.5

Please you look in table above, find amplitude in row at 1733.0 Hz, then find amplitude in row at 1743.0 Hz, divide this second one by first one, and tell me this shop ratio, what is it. 0.88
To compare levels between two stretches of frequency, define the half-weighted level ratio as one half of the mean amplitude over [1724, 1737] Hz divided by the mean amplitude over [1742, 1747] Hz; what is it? 0.57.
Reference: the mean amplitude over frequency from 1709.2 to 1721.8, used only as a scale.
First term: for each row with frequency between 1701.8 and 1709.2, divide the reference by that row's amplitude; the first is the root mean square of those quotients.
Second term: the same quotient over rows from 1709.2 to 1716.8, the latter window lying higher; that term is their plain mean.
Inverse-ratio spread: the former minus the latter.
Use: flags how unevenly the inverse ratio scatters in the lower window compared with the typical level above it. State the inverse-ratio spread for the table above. 0.00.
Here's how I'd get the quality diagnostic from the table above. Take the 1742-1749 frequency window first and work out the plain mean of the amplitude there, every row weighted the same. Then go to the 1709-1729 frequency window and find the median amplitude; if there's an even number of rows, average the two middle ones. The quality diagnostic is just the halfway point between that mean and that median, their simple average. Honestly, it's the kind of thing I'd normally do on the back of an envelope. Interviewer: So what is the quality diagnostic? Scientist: 233.1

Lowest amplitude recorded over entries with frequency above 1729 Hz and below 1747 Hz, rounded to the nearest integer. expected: 223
